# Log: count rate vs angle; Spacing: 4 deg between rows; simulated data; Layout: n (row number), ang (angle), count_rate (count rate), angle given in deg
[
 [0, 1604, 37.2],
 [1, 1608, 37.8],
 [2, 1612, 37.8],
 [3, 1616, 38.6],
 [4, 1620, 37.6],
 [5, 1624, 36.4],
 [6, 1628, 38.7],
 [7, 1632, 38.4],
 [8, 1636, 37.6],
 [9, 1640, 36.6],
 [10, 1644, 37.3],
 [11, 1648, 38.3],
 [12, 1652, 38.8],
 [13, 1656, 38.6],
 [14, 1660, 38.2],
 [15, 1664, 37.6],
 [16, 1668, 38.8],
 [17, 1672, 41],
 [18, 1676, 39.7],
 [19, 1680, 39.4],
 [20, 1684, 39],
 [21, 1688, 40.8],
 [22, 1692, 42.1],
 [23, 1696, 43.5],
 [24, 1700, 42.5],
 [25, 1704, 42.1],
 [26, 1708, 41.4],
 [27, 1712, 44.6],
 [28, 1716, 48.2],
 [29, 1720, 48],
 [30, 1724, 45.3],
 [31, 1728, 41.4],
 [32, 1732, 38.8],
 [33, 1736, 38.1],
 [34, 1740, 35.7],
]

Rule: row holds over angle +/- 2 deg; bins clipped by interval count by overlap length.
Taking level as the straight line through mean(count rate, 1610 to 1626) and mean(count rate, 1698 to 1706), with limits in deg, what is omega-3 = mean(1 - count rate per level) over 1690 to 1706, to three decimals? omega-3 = -0.011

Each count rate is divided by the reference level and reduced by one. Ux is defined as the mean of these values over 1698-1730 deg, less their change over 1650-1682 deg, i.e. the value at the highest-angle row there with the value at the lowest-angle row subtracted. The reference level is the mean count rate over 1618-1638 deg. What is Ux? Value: 0.155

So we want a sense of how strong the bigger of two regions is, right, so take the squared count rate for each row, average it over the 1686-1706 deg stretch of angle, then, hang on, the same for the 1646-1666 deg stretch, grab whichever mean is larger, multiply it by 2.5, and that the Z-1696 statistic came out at 4454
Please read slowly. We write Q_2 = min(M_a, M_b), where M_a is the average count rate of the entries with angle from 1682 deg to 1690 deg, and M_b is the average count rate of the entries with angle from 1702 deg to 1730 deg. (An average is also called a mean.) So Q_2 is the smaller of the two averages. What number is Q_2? 39.9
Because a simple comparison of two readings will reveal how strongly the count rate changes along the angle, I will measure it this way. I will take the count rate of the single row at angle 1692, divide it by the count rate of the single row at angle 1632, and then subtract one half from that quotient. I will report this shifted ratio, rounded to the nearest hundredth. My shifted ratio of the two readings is 0.60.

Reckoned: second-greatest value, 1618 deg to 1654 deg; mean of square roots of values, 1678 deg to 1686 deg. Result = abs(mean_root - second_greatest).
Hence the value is 32.4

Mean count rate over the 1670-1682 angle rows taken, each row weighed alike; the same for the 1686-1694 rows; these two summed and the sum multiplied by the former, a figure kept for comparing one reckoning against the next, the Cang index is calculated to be 3262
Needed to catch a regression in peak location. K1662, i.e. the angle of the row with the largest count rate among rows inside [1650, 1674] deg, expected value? 1672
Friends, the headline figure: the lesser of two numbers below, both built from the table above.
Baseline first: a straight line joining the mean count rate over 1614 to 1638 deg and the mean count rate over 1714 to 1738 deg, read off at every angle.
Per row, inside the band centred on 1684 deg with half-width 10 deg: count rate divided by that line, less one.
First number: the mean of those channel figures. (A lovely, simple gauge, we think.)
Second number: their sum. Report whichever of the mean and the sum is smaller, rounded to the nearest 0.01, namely -0.10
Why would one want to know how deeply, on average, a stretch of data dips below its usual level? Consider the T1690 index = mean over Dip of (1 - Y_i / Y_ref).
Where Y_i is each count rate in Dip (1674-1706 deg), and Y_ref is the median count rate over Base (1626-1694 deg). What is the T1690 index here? -0.06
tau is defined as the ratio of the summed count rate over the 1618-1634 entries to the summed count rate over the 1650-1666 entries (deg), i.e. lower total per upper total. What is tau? 0.99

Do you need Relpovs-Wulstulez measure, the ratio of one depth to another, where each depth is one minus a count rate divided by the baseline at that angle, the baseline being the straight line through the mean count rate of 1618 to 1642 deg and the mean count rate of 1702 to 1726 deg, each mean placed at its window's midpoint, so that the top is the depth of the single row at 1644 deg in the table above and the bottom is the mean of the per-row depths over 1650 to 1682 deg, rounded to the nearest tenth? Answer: 0.9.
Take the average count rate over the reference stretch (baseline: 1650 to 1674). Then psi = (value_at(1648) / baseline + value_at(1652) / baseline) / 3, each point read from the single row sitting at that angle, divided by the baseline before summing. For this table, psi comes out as 0.662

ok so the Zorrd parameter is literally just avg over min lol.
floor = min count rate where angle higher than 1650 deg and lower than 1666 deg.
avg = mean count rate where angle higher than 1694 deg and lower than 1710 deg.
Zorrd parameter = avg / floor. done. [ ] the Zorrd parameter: 1.13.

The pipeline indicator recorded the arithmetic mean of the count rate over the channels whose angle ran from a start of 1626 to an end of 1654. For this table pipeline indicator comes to 38.0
